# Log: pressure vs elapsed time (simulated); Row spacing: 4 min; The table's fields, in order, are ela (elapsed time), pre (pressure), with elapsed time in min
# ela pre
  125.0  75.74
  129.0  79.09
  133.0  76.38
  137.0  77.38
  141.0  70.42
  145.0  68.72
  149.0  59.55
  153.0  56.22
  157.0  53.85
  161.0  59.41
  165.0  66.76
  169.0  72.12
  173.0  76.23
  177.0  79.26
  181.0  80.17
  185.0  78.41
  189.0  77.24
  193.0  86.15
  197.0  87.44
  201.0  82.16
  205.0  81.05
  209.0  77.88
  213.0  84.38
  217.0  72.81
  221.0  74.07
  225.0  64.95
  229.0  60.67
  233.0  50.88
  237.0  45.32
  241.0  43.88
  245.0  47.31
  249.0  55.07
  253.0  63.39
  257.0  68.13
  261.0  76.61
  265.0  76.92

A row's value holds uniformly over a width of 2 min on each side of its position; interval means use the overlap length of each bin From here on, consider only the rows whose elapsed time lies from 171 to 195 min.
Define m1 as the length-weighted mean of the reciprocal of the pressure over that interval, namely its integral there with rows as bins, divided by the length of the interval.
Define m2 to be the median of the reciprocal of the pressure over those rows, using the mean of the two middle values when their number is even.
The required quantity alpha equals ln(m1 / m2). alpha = -0.008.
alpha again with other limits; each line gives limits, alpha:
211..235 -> 0.036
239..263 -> 0.037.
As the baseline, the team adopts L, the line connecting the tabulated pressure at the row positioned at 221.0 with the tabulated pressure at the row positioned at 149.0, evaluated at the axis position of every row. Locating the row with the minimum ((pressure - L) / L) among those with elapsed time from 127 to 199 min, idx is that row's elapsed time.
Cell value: 157.0 min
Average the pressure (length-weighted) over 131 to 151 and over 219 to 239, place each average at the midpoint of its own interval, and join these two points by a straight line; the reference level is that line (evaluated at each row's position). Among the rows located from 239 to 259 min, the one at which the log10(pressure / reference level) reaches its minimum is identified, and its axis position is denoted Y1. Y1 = 241.0 min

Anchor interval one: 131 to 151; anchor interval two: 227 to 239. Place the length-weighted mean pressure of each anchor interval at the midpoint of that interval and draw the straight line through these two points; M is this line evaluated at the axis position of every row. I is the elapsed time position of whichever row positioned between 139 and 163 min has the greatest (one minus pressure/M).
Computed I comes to 157.0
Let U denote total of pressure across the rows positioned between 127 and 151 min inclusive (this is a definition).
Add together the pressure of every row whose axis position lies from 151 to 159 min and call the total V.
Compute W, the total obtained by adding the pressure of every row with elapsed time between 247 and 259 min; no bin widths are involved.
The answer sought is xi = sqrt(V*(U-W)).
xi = 164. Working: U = 432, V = 110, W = 187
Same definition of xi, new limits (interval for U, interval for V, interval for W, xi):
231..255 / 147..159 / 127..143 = 21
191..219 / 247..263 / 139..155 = 289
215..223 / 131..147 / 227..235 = 102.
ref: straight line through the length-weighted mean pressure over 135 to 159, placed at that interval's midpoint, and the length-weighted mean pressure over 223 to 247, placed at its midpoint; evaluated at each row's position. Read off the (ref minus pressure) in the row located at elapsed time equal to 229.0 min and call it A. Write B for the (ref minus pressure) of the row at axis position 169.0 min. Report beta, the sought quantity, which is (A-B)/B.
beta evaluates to -0.3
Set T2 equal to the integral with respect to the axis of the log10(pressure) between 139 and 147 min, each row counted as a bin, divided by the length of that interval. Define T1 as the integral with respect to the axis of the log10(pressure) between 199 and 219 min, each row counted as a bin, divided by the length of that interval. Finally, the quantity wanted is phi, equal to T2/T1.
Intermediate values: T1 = 1.90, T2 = 1.84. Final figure 0.97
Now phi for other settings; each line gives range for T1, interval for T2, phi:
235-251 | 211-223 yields 1.12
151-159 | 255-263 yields 1.07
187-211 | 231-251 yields 0.88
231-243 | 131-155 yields 1.10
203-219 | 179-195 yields 1.00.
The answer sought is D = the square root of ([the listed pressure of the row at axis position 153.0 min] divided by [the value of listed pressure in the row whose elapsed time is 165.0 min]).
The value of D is 0.92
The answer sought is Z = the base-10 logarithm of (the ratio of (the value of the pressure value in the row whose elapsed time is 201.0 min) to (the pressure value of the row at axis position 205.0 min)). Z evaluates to 0.01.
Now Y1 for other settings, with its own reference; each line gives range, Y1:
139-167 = 157.0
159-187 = 161.0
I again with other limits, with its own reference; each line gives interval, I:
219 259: 241.0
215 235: 233.0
